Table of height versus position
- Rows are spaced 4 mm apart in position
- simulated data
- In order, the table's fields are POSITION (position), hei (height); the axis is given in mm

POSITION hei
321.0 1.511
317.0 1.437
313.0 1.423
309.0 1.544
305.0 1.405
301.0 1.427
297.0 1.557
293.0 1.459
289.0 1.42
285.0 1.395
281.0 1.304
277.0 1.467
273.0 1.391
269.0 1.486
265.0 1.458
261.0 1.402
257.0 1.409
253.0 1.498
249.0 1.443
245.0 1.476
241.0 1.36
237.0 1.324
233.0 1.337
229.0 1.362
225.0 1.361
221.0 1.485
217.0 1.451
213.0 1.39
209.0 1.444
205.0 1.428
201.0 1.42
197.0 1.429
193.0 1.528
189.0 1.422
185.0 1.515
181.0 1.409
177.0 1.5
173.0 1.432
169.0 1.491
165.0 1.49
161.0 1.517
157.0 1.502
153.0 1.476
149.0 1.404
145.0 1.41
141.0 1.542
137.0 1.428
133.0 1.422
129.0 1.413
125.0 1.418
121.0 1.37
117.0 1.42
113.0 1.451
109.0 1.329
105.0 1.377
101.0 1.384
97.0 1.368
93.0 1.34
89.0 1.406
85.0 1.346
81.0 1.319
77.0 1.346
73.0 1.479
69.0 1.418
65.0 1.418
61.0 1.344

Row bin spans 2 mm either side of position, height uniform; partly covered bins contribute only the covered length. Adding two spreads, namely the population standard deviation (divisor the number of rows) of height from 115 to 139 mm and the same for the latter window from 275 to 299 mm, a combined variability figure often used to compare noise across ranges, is 0.096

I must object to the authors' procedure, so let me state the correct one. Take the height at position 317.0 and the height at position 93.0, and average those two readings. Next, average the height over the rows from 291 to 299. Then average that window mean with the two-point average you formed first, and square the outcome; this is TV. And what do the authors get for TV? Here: 2.10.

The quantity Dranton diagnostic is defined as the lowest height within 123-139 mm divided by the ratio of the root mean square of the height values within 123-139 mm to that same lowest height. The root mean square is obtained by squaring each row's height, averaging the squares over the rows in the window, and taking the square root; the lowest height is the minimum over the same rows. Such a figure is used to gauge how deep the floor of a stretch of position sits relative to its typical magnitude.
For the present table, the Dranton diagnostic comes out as 1.41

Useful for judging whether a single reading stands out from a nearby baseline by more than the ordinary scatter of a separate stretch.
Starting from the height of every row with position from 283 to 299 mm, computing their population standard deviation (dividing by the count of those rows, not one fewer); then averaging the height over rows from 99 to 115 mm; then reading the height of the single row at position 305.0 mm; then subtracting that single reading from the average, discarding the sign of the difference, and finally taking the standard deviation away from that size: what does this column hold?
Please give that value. -0.04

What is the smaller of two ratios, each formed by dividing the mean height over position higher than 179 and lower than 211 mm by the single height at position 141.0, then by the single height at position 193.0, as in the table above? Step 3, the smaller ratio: 0.94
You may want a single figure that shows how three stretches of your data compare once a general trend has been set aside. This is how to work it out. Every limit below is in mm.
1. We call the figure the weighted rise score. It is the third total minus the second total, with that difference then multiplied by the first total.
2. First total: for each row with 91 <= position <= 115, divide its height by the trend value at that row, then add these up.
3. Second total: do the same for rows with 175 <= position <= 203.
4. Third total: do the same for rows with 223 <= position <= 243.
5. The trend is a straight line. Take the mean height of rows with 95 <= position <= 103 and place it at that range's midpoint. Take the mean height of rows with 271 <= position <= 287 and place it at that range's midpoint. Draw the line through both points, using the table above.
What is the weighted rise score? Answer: -15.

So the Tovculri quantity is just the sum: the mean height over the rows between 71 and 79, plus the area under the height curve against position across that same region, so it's 12.7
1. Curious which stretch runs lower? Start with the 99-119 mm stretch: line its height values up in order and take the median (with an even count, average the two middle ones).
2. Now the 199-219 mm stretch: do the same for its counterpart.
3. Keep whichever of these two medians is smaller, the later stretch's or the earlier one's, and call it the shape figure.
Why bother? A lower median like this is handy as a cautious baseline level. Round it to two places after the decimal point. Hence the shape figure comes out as 1.38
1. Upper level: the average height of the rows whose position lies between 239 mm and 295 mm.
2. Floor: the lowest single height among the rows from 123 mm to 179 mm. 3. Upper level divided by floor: 1.02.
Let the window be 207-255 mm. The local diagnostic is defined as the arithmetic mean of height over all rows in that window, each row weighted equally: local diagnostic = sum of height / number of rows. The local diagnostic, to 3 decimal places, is 1.411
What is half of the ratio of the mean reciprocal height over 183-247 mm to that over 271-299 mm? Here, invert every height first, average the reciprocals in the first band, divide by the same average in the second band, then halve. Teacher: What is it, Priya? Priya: 0.502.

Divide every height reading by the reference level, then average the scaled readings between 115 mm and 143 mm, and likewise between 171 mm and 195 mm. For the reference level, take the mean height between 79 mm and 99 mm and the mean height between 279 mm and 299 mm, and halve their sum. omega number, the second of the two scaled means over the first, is 1.03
